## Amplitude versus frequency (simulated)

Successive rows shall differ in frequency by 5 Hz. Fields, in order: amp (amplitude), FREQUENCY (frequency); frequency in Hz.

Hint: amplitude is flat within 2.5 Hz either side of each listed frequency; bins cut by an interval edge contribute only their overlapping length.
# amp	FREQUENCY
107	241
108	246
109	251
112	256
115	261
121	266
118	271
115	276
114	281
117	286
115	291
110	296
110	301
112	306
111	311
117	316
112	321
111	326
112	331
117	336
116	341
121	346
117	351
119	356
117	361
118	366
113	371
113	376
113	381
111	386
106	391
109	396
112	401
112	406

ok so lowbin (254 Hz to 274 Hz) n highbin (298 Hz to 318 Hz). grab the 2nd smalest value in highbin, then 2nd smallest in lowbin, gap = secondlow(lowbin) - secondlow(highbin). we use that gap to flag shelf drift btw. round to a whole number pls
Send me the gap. 4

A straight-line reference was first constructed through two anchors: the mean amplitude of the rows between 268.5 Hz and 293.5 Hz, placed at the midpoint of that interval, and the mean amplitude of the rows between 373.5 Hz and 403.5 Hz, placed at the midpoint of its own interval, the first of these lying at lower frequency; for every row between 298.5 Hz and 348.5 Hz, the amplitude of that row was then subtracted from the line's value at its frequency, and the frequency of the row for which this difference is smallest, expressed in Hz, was 346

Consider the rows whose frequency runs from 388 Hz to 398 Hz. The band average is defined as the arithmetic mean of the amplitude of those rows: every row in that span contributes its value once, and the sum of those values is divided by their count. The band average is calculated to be 108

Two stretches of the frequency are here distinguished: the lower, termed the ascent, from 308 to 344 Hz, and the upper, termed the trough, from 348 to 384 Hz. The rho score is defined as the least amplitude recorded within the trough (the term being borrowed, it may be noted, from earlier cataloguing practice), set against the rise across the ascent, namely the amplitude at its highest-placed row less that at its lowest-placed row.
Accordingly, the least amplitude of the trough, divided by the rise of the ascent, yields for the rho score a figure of 23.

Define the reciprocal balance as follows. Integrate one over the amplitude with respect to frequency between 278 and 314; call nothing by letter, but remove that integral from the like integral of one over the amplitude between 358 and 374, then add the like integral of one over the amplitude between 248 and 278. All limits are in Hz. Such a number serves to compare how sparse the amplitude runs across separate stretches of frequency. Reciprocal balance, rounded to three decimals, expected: 0.080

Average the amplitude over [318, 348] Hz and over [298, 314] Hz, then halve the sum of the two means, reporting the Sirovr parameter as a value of 113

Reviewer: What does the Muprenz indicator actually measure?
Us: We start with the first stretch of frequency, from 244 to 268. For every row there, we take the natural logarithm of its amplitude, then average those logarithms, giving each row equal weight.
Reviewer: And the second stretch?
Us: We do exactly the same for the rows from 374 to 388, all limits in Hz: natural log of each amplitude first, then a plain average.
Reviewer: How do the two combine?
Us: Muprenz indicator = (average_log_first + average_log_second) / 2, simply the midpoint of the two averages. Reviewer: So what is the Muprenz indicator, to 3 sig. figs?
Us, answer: 4.72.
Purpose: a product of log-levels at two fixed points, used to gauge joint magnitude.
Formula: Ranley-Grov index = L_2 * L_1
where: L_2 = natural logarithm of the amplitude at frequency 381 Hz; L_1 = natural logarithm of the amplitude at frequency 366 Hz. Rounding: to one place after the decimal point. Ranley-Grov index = 22.6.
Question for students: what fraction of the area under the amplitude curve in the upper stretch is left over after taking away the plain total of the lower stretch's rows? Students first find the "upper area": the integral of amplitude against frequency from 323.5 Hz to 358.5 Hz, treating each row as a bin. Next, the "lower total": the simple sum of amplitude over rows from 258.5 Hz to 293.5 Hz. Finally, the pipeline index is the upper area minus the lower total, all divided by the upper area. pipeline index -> 0.800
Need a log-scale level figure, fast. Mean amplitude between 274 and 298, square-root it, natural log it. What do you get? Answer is 2.37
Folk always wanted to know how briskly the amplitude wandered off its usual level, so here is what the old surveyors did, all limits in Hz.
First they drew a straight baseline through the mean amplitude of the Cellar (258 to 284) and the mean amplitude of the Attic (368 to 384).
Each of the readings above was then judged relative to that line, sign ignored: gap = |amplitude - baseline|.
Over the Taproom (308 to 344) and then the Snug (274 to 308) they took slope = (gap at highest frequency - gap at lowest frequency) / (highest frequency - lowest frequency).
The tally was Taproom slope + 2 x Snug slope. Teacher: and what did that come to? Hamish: 0.1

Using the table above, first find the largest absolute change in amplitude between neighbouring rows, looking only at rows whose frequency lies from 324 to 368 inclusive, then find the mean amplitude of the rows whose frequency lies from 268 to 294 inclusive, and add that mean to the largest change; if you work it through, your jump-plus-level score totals 121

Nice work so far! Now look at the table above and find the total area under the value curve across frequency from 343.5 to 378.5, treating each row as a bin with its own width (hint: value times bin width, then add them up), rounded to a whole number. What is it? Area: 4090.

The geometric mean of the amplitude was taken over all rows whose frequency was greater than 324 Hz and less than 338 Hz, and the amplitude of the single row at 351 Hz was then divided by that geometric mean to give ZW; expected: 1.03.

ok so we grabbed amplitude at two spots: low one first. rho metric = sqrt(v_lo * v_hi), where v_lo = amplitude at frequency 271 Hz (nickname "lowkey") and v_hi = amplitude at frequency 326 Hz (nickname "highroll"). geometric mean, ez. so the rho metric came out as 114.4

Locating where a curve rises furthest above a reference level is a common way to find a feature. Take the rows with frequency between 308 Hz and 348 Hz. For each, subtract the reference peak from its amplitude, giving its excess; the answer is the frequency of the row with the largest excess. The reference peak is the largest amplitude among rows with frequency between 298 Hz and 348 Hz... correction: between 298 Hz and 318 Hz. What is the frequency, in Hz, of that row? 346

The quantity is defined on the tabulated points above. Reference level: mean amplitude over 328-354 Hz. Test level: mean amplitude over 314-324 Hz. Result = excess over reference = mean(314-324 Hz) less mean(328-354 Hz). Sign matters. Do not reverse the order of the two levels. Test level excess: -2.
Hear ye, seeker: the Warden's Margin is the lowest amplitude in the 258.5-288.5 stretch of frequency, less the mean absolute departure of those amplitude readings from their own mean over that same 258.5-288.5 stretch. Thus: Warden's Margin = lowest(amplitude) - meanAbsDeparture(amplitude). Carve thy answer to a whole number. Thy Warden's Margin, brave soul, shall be 112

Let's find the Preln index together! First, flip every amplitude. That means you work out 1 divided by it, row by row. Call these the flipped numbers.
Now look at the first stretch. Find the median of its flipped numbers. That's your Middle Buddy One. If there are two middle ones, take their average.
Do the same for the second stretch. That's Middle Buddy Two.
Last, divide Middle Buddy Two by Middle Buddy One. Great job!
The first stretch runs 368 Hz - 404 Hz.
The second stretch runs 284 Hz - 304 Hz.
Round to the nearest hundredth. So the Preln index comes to 1.00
